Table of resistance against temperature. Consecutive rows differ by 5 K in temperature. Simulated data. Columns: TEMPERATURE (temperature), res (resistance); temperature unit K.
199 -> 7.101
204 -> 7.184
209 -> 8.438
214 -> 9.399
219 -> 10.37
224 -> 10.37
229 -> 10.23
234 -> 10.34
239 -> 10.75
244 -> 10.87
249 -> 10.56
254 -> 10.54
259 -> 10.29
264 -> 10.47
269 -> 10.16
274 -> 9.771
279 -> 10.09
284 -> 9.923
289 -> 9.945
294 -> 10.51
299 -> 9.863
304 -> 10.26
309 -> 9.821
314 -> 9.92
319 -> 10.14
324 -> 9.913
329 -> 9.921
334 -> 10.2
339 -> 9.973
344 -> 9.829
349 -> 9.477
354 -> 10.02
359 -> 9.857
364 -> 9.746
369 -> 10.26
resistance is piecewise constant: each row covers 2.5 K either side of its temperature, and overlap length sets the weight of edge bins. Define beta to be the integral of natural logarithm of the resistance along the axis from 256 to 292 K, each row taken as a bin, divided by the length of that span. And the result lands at 2.31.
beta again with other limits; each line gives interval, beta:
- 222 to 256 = 2.35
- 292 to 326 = 2.31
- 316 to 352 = 2.29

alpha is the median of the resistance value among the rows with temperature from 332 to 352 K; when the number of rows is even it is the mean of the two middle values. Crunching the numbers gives 9.9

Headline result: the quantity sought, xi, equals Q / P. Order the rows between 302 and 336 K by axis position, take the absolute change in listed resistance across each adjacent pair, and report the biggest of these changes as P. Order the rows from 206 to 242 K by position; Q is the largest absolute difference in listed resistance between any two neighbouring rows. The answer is 2.2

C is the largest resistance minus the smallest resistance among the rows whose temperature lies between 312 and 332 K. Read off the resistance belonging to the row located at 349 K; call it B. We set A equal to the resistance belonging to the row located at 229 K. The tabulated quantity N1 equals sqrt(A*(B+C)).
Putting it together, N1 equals 10.0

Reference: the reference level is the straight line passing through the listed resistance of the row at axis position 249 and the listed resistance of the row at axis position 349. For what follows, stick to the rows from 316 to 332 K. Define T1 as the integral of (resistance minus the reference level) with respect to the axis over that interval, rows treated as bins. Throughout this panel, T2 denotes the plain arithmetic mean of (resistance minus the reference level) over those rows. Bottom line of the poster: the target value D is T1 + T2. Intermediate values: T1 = 4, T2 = 0.2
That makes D 4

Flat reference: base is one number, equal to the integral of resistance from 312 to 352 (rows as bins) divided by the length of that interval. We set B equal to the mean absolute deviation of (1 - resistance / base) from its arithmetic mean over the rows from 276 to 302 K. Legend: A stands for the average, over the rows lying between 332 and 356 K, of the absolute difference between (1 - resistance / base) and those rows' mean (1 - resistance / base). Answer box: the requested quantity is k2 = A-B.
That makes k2 0.0010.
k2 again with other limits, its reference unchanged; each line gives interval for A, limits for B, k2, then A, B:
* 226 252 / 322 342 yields 0.0114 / 0.021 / 0.010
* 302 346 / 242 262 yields -0.0018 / 0.014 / 0.015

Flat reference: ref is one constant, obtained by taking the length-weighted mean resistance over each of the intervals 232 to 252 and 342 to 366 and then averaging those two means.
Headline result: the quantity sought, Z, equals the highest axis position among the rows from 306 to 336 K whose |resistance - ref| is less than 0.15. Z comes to 334 K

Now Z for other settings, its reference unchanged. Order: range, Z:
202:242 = 234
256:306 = 304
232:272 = 269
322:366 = 334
